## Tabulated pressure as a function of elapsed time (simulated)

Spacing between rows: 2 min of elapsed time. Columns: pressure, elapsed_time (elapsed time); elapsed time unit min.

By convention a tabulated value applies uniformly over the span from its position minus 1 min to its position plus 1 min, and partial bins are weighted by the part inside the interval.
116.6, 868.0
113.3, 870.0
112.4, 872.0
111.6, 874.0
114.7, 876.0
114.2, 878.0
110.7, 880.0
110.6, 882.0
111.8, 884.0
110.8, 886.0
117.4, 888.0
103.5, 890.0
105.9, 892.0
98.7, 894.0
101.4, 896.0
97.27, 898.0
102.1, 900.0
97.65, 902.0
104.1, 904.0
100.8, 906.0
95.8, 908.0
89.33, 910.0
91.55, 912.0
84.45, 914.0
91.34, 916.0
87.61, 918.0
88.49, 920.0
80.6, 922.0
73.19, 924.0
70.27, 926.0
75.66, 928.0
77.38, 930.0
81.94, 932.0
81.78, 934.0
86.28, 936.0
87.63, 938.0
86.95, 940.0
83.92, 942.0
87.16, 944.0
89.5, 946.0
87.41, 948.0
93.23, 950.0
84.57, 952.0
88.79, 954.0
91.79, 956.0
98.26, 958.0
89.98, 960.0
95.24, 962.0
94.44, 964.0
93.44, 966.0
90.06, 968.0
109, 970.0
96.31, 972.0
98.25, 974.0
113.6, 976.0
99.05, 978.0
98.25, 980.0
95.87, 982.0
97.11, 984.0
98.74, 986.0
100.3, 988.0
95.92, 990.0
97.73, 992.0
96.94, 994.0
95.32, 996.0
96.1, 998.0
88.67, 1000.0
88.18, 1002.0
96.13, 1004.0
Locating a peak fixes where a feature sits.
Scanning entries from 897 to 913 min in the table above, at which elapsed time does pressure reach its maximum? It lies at 904.0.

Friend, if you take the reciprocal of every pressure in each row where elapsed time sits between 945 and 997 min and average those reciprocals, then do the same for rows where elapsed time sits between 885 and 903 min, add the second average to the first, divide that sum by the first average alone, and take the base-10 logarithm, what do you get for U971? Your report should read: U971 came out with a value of 0.284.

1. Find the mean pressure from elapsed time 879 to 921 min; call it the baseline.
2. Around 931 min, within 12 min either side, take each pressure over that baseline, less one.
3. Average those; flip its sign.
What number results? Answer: 0.19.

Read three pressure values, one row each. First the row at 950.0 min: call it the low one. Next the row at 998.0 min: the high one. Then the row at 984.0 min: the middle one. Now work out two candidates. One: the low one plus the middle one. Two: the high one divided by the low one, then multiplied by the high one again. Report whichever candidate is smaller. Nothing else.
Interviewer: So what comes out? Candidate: 99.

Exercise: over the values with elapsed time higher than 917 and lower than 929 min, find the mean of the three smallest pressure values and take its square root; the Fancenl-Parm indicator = 8.55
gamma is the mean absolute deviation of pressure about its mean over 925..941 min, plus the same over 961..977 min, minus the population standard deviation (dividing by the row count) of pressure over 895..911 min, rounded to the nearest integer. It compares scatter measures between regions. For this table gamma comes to 7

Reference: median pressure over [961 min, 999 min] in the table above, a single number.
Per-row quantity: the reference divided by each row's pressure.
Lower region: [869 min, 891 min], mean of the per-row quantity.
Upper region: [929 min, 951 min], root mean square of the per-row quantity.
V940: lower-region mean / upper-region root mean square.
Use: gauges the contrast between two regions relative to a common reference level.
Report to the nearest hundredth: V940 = 0.76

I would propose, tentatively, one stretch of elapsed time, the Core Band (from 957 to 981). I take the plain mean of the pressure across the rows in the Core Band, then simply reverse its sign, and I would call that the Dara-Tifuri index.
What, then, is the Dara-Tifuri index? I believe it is -98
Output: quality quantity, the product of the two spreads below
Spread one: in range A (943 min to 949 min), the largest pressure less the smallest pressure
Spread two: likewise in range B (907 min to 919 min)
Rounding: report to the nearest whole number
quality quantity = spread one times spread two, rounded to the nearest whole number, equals 27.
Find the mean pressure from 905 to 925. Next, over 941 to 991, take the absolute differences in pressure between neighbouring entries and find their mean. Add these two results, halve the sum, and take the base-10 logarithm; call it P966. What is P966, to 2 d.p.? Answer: 1.67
